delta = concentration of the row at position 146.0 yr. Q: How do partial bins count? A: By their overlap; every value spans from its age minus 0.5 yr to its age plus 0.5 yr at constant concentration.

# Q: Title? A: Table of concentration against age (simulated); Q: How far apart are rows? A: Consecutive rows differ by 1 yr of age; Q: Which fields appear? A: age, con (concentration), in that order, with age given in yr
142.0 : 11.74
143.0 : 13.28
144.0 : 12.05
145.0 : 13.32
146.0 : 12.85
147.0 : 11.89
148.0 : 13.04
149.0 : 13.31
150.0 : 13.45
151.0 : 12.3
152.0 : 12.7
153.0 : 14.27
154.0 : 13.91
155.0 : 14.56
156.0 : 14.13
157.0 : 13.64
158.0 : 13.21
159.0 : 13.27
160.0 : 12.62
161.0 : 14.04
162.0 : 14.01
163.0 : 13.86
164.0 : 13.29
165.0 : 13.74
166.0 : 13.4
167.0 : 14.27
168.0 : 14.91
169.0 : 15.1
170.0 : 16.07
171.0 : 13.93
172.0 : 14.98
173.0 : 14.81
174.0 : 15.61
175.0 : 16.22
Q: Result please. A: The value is 12.85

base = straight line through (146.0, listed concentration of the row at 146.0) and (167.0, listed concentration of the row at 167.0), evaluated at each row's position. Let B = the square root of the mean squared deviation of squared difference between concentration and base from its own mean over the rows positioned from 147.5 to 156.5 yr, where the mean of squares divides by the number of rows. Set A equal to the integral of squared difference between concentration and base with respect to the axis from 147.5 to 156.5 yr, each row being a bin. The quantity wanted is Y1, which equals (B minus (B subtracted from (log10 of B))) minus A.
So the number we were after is -3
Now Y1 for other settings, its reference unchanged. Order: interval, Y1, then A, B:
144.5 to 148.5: 0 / 1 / 0.43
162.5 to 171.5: -4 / 5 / 0.73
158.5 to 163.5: 0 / 2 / 0.53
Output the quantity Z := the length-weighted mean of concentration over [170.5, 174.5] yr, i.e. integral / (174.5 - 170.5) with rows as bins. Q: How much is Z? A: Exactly 14.8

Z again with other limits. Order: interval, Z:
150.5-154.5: 13.3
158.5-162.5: 13.5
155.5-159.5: 13.6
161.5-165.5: 13.7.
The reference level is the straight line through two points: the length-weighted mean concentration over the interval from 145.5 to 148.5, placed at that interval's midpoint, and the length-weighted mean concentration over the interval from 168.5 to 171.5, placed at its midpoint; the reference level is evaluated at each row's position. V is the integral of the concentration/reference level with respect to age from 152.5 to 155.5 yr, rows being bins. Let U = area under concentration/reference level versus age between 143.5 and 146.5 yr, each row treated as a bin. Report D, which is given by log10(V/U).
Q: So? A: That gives 0.016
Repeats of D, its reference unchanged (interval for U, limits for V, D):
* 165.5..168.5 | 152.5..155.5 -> 0.044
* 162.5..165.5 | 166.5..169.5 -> 0.022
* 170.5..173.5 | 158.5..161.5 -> -0.002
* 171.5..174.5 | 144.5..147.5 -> 0.013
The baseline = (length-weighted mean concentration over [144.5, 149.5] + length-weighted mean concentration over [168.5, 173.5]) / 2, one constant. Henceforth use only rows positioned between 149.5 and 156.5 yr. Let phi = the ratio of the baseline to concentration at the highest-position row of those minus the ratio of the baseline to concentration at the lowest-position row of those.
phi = -0.05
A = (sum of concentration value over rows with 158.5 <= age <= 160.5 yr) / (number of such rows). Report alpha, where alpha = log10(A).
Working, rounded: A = 12.9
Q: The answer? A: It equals 1.11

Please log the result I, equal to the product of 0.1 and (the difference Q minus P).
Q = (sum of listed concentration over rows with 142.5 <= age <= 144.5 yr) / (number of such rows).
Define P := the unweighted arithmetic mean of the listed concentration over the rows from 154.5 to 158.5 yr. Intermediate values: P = 13.9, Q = 12.7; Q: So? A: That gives -0.12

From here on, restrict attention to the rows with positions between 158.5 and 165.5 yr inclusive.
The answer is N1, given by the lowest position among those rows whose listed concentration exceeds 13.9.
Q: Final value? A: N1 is 161.0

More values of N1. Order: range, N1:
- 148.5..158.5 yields 153.0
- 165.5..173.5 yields 167.0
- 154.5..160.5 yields 155.0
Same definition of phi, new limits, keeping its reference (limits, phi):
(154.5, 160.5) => 0.15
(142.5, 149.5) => 0.00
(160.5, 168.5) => -0.06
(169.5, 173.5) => 0.07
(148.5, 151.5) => 0.09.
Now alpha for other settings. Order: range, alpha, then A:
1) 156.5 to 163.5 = 1.13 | 13.5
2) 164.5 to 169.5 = 1.15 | 14.3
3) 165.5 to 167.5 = 1.14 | 13.8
